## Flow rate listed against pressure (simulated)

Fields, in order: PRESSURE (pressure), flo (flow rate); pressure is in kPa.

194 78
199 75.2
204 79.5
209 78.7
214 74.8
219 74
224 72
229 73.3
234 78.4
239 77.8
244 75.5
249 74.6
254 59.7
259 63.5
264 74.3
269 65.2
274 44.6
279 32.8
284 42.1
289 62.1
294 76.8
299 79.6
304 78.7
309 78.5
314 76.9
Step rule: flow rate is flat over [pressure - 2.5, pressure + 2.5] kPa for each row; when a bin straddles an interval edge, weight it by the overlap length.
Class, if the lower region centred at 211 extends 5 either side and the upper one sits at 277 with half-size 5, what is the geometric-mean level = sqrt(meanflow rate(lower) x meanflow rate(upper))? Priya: 54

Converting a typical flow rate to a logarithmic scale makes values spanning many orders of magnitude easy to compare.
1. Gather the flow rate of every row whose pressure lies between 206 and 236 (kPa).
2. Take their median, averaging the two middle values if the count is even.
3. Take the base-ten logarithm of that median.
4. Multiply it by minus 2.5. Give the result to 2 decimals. -4.68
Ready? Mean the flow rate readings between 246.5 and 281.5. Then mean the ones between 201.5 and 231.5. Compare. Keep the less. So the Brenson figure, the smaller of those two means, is 59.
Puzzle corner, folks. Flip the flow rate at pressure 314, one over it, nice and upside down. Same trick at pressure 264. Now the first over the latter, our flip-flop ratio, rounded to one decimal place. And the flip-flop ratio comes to 1.0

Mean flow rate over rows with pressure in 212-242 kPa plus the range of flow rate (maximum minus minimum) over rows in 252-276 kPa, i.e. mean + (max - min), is 105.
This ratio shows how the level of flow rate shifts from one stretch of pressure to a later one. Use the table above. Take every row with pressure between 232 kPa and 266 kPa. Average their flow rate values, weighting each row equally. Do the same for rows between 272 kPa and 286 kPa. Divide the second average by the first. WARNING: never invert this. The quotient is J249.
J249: 0.55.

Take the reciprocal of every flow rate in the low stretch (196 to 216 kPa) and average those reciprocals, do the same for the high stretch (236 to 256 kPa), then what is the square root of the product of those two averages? 0.0135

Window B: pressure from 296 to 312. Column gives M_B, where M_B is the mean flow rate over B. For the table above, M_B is 79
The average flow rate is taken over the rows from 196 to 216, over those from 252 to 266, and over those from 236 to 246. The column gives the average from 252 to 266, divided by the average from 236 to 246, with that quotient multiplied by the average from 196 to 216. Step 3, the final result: 66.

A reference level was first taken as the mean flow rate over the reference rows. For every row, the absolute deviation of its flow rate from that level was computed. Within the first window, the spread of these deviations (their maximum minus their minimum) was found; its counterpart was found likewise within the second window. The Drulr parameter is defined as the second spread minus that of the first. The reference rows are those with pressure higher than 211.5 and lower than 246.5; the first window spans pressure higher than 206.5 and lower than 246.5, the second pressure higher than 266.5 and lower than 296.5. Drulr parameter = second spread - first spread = 37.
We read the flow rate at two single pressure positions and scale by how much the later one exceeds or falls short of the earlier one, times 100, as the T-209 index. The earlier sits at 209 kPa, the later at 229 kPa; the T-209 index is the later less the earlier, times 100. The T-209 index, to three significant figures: -540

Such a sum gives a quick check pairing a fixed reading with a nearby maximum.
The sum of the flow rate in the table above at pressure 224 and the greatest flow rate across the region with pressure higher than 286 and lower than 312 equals 152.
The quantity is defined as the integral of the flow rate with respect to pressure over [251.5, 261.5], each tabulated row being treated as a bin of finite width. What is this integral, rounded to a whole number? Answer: 616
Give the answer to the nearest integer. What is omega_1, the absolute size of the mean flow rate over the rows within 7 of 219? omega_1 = 74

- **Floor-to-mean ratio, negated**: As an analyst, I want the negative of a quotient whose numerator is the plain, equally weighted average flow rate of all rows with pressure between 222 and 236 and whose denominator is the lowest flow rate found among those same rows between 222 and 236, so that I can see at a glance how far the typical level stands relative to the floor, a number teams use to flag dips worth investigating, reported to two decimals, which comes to -1.04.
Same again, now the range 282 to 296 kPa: -1.43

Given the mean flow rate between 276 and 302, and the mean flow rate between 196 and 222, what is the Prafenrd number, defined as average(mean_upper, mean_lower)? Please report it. 68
